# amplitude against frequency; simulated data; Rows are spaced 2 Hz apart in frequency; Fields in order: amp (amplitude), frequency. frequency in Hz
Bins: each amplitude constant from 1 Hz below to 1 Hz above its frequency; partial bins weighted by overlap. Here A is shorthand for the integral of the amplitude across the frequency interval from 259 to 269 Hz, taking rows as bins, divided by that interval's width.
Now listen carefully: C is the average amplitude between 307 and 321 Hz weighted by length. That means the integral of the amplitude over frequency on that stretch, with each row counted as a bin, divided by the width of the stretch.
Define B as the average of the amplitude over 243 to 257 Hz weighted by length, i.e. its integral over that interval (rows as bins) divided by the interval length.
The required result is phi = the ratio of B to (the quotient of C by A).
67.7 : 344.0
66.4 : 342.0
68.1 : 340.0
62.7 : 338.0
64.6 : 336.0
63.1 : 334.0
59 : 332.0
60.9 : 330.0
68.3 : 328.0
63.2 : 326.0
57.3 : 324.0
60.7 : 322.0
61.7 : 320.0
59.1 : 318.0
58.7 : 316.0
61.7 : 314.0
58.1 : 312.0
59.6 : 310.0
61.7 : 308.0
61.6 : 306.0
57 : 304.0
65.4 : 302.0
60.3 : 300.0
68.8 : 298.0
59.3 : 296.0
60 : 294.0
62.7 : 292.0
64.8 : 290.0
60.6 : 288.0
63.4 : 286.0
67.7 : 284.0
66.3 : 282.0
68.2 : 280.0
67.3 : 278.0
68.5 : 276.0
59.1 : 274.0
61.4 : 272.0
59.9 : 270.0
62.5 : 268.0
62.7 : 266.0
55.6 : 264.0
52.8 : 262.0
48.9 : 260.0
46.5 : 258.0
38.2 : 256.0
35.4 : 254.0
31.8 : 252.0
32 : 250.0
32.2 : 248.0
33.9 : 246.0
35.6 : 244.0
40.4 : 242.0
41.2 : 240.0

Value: 32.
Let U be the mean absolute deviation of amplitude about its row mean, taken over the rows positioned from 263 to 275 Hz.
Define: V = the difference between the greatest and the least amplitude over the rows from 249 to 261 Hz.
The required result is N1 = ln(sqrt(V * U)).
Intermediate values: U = 2.00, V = 17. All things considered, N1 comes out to 1.8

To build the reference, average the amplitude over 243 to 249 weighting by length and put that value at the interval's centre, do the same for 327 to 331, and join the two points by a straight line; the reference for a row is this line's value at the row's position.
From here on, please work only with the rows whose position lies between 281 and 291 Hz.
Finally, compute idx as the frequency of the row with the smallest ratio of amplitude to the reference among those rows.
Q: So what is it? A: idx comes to 288.0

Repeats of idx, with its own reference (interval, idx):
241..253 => 252.0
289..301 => 300.0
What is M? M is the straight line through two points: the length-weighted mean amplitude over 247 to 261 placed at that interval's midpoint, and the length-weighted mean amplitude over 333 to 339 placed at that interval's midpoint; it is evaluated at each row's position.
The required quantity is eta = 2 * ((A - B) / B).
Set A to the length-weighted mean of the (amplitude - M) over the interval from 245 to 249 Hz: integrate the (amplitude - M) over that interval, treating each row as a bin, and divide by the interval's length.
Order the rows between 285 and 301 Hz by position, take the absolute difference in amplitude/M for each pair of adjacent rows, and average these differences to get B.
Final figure -58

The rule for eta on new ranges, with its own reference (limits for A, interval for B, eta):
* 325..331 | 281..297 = 103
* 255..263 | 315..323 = 653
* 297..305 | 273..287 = 294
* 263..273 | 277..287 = 804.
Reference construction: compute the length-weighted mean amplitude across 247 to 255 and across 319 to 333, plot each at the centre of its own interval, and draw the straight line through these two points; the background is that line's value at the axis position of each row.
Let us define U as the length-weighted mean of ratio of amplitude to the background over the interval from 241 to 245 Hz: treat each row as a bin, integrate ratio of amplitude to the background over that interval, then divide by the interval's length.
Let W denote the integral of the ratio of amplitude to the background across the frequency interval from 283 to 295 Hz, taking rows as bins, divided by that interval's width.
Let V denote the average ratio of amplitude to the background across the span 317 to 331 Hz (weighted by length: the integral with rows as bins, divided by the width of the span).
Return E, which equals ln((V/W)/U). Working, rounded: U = 1.28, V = 1.0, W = 1.34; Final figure -0.52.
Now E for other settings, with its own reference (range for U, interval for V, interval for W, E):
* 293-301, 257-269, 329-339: 0.21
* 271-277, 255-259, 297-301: -0.46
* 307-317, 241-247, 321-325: 0.16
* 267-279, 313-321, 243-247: -0.52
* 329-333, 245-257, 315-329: 0.07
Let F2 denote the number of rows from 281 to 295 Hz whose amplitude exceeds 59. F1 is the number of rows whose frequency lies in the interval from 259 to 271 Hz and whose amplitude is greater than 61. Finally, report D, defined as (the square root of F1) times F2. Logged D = 10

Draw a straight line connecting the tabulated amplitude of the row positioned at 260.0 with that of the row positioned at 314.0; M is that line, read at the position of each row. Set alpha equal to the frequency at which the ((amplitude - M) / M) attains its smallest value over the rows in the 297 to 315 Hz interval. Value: 312.0 Hz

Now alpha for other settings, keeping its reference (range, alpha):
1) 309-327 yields 324.0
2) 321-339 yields 324.0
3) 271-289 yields 288.0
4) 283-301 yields 296.0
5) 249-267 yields 252.0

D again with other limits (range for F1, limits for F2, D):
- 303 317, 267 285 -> 16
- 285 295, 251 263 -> 0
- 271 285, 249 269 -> 5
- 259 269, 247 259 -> 0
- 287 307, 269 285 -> 18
